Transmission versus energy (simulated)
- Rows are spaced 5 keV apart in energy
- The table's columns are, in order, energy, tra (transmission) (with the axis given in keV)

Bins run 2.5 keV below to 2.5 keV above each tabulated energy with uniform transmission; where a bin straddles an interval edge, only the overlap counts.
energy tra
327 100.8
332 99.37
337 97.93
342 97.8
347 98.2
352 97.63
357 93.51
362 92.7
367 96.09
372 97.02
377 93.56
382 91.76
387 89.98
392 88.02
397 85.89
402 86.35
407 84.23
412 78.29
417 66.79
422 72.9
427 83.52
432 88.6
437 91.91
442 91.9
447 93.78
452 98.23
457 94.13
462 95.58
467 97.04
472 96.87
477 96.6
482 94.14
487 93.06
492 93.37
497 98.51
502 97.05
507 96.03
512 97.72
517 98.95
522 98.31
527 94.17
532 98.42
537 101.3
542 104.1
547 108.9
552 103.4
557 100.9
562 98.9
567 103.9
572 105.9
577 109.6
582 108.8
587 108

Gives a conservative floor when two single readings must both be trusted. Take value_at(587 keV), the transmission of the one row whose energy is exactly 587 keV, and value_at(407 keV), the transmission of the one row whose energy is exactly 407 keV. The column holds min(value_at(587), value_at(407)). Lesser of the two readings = 84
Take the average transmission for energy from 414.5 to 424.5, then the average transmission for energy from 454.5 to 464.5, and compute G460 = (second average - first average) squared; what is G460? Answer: 626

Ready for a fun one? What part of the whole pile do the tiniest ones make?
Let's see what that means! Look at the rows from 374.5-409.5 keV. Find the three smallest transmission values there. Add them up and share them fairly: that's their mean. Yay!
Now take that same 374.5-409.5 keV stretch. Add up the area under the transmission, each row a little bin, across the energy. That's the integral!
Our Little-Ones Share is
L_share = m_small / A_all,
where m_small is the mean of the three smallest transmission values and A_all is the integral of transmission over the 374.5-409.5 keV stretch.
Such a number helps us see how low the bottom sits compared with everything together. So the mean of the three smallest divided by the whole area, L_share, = 0.0276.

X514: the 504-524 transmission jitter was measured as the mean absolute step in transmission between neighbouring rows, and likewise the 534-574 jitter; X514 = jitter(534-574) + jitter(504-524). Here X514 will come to 4.7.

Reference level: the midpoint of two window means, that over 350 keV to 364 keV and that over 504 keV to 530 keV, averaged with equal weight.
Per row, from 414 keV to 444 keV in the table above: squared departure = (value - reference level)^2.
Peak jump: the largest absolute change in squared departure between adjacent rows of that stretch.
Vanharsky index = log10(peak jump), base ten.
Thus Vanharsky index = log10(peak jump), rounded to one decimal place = 2.6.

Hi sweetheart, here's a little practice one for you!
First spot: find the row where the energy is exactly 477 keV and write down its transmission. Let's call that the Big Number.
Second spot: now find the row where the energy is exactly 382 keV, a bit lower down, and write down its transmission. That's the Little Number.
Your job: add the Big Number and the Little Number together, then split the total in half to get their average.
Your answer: 94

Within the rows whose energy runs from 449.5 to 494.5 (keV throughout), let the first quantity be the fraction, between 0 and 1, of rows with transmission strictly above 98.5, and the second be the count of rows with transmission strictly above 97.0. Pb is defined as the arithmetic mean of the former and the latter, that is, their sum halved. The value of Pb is 1.0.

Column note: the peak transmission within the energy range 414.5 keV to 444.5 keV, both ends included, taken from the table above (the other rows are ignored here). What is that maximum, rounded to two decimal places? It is 91.91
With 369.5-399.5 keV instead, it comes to 97.02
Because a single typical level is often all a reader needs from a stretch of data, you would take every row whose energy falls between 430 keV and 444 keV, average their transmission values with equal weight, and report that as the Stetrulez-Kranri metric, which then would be 91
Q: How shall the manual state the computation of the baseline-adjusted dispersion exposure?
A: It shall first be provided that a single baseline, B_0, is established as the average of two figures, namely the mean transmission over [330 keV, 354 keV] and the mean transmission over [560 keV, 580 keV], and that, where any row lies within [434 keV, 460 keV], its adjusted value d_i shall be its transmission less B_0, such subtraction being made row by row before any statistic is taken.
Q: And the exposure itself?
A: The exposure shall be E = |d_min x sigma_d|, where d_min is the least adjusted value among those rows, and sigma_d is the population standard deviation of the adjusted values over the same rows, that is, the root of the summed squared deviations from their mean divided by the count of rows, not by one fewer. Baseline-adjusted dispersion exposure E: 22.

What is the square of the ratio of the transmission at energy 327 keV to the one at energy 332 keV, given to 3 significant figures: 1.03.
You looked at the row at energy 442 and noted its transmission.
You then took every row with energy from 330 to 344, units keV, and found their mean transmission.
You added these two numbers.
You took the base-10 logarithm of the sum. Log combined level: 2.28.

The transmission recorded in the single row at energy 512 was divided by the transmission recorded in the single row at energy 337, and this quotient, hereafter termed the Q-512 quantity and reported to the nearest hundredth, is 1.00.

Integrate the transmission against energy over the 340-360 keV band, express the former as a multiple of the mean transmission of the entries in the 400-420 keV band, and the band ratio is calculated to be 25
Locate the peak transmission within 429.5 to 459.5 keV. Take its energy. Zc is 452 keV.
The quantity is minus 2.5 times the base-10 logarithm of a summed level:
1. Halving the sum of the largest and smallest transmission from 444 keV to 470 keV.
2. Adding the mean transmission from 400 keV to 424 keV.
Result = -5.60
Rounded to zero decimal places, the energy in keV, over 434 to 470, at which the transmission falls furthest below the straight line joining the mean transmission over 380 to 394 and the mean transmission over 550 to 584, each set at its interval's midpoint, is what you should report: 442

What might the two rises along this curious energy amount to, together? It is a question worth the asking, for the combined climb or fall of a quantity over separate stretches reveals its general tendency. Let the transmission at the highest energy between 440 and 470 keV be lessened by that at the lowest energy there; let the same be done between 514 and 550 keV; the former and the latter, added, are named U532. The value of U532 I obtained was 15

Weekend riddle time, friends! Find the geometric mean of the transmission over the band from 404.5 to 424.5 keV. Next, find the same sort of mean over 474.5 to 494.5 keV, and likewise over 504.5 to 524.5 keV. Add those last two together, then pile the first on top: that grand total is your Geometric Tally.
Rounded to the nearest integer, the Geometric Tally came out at 267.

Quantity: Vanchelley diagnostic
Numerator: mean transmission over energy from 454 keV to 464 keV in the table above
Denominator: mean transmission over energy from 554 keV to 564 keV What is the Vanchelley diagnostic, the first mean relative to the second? 0.949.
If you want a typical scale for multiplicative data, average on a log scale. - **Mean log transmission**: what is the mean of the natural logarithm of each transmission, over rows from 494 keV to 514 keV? 4.58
